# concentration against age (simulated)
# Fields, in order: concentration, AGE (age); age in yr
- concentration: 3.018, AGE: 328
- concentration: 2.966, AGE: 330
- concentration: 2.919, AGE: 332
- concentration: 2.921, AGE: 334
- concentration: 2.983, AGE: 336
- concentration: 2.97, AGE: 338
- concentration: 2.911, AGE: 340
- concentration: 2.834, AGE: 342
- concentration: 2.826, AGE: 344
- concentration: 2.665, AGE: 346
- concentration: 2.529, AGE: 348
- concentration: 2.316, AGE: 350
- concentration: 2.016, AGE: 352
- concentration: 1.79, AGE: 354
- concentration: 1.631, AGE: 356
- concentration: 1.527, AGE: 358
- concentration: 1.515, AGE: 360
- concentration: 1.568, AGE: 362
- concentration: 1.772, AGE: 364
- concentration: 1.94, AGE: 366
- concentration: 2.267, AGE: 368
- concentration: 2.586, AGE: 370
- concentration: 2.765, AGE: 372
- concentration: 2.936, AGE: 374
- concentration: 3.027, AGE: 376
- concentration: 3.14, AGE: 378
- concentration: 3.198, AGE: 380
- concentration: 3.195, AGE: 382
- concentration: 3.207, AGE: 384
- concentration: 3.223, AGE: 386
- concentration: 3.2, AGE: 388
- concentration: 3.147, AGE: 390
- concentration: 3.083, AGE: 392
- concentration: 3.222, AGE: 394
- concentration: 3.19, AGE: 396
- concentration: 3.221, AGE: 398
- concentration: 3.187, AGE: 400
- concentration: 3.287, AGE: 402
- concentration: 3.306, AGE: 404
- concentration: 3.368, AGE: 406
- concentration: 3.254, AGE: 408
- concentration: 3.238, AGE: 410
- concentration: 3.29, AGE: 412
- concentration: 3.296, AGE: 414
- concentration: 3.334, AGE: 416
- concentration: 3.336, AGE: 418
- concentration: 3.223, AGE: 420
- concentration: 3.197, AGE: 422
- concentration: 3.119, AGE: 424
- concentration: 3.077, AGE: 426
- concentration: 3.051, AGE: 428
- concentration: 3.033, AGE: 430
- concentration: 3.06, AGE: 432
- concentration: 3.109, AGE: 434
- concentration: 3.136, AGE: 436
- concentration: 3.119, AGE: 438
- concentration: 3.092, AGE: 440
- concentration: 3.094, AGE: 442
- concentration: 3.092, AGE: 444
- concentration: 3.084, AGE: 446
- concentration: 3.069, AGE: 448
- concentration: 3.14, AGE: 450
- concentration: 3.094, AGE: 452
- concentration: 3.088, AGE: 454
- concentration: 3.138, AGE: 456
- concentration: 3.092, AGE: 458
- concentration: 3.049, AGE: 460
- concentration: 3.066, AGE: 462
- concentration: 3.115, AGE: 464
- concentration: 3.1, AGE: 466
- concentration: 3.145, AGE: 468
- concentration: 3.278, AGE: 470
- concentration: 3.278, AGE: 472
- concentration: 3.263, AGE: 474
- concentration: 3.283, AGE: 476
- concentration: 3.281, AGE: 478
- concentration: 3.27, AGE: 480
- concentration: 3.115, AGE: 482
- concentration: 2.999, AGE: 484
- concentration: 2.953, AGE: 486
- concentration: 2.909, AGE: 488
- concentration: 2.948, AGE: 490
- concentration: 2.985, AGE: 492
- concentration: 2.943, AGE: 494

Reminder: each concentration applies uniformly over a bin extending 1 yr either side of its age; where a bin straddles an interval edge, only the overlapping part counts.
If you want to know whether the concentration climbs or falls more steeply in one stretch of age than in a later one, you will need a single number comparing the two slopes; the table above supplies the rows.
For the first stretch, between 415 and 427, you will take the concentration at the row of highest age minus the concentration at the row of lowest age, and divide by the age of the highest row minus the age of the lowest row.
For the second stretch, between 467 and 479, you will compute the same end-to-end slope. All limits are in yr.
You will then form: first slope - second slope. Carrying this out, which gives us -0.039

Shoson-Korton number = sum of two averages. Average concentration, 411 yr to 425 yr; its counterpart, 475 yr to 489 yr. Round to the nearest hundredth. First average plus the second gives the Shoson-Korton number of 6.37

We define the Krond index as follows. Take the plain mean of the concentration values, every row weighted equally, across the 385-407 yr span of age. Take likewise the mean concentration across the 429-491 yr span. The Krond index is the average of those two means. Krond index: 3.17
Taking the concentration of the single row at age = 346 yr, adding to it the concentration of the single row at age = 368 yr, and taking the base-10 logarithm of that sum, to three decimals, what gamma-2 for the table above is 0.693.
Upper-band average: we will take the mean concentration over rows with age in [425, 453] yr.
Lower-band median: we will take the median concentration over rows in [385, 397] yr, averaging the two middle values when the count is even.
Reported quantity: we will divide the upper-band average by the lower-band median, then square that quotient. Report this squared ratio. 0.93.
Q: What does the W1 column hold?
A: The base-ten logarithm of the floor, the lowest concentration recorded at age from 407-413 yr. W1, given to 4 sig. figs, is 0.5103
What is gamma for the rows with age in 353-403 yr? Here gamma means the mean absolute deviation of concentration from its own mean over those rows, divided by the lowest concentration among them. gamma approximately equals 0.394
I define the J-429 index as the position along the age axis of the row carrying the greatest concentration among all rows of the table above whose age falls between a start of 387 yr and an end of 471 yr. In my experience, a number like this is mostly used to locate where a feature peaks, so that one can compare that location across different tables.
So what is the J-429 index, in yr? 406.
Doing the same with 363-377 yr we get 376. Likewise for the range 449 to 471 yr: 470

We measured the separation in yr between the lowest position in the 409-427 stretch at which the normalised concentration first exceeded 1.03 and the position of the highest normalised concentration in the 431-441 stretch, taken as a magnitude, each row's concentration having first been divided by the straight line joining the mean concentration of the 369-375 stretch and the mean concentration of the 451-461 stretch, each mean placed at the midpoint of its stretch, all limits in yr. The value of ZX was 26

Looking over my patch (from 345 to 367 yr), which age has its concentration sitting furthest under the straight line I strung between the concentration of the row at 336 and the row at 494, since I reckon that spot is 360 yr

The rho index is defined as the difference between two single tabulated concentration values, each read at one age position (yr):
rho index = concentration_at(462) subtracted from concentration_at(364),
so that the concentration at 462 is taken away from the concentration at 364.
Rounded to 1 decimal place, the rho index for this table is -1.3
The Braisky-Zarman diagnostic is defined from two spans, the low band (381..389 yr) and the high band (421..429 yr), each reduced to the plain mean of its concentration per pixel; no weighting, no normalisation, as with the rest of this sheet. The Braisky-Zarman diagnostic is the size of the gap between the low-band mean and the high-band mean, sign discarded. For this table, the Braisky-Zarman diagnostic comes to 0.10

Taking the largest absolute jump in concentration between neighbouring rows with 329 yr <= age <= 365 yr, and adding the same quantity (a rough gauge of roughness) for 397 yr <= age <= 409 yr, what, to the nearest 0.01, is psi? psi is 0.41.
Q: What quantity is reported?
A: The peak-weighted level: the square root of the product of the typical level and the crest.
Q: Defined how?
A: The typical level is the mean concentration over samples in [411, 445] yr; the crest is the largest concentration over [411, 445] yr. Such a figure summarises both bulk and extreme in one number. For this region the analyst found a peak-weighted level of 3.24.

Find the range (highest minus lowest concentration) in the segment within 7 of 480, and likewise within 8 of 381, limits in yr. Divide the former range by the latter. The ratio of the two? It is 1.1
